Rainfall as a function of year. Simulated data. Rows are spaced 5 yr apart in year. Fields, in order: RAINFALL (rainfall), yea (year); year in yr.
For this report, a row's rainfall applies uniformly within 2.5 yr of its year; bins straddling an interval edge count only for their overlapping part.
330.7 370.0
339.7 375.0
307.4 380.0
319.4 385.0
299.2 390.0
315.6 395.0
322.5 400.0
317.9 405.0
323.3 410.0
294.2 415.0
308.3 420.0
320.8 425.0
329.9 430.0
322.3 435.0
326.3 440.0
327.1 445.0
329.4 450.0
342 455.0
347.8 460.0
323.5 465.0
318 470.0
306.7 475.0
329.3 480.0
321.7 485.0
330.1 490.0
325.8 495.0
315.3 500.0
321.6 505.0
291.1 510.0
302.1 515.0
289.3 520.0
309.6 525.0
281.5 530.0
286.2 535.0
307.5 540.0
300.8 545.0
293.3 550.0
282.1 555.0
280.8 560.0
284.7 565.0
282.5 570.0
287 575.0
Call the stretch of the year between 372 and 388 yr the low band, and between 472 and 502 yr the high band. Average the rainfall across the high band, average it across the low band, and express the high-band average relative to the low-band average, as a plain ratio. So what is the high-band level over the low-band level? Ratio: 1.00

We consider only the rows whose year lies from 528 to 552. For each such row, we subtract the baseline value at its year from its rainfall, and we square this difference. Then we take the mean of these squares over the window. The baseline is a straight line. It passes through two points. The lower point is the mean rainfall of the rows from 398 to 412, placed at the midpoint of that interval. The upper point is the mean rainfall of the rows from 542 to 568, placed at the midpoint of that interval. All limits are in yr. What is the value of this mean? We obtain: 113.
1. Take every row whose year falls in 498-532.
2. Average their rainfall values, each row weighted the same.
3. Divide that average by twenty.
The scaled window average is 15.1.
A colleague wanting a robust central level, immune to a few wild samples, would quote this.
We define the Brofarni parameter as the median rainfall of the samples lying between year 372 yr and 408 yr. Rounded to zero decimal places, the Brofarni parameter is 318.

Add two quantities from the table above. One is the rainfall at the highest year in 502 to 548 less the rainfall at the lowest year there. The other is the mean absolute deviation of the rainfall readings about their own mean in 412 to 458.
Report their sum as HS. -11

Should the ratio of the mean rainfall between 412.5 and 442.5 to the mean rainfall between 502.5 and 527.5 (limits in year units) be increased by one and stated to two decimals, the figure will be 2.05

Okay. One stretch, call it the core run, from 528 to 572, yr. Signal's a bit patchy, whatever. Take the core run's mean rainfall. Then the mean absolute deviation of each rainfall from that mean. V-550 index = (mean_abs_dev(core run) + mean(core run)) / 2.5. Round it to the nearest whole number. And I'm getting 119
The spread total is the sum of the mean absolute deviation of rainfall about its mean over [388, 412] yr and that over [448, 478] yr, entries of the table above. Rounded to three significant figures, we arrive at 18.5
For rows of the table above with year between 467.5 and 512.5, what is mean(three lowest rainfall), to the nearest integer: 304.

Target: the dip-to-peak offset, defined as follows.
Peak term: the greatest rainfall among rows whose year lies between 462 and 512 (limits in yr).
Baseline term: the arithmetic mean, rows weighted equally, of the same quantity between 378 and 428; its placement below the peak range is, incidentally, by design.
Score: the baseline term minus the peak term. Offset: -17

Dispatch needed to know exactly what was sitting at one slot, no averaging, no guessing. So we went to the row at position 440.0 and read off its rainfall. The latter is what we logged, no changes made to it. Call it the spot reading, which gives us 326.3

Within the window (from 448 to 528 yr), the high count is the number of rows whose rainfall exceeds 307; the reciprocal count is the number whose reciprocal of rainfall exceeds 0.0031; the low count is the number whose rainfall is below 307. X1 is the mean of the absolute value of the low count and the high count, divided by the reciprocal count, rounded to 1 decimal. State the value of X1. 0.9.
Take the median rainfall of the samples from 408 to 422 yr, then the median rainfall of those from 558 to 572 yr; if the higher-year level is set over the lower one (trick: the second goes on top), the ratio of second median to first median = 0.92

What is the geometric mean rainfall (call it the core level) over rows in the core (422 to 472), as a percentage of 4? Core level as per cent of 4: 8215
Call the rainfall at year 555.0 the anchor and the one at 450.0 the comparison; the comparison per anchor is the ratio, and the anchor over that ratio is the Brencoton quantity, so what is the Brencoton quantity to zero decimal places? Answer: 242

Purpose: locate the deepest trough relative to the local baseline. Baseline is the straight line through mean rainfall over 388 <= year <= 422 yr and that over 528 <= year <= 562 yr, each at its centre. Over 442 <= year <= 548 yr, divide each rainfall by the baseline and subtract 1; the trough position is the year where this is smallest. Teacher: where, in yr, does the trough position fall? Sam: 530.0 yr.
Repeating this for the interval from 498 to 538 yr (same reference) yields 530.0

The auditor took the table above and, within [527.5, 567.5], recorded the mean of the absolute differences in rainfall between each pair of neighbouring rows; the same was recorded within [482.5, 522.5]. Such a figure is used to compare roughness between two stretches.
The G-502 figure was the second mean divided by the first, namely 1.5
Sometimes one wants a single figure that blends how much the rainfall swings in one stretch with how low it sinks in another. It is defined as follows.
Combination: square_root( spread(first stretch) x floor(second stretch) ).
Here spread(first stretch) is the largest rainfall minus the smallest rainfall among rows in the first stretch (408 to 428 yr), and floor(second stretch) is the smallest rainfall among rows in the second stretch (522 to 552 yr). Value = 91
